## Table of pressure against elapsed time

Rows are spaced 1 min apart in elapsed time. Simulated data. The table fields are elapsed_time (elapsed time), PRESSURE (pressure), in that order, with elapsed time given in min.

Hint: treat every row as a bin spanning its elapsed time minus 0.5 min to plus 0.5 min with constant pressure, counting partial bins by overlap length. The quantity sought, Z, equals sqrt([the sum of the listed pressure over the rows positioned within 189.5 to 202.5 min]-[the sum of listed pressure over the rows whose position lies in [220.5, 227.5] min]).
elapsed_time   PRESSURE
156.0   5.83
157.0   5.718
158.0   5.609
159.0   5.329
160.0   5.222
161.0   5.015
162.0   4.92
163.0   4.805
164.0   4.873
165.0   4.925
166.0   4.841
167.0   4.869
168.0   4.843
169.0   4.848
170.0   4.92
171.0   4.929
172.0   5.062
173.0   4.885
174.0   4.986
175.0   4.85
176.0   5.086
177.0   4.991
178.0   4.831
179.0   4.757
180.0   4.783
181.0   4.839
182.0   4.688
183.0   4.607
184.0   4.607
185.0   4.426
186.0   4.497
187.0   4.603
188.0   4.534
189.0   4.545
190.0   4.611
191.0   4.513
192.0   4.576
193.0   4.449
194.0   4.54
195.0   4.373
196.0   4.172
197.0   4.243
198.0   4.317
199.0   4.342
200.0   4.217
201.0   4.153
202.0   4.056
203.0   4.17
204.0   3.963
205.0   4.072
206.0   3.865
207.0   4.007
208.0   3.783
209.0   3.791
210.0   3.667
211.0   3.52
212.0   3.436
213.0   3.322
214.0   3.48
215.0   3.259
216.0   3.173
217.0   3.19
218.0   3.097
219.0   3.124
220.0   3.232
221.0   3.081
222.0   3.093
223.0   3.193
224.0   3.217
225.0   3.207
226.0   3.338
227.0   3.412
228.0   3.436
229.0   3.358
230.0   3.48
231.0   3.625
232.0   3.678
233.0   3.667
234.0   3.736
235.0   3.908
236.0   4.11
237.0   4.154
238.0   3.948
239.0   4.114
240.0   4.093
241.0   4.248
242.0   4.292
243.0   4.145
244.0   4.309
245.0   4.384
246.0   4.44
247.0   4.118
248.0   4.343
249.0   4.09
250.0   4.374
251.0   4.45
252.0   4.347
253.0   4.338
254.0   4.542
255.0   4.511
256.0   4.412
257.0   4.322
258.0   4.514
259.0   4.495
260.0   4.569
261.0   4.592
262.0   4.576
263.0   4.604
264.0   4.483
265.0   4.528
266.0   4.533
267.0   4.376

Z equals 6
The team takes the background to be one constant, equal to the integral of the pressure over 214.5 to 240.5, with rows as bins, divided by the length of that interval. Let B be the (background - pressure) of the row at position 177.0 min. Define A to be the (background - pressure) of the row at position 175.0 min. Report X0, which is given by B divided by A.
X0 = 1.1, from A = -1.4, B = -1.49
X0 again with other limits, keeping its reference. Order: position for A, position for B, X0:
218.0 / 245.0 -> -2.2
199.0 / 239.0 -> 0.7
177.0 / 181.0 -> 0.9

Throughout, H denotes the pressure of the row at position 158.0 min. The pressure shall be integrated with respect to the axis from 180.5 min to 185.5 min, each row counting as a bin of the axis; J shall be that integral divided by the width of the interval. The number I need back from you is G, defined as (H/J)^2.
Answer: 1.5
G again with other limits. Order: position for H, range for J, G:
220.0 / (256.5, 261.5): 0.5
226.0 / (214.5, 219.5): 1.1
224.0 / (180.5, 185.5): 0.5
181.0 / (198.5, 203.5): 1.3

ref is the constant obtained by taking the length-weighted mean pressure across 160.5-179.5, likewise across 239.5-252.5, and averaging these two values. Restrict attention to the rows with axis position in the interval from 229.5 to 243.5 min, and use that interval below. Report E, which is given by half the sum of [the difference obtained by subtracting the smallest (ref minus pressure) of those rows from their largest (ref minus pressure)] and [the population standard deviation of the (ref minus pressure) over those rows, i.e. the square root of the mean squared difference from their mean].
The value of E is 0.53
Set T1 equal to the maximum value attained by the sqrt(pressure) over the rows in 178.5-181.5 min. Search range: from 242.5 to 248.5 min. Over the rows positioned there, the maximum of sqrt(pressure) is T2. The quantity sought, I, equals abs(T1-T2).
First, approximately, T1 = 2.20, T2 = 2.11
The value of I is 0.09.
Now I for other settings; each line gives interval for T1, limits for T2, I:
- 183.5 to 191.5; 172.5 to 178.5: 0.11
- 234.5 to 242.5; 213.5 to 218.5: 0.21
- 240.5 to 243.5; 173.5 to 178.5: 0.18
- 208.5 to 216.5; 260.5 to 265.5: 0.20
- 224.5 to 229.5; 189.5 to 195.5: 0.29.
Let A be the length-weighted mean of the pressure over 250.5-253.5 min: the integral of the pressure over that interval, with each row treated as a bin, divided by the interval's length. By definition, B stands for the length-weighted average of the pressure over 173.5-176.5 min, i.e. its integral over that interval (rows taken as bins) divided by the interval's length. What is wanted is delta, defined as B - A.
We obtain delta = 0.6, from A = 4.4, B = 5.0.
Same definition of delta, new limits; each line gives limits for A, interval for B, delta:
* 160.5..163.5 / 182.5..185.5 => -0.4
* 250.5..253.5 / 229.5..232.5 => -0.8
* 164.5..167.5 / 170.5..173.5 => 0.1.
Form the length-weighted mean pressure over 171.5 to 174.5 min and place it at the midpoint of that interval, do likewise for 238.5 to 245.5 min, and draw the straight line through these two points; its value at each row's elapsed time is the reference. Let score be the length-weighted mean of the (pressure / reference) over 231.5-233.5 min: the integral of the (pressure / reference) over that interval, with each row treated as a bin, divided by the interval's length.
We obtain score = 0.85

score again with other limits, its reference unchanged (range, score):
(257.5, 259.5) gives 1.11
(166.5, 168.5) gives 0.96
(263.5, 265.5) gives 1.13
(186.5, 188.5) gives 0.95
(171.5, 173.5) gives 1.00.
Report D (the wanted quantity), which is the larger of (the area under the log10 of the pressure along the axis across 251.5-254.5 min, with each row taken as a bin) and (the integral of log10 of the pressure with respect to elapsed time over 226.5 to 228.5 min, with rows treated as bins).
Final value 1.9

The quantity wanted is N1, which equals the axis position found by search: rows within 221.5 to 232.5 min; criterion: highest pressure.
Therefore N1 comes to 232.0 min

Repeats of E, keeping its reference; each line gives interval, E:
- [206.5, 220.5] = 0.59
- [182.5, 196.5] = 0.28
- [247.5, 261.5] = 0.31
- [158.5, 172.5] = 0.34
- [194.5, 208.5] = 0.38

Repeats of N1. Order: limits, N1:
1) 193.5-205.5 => 194.0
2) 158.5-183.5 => 159.0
